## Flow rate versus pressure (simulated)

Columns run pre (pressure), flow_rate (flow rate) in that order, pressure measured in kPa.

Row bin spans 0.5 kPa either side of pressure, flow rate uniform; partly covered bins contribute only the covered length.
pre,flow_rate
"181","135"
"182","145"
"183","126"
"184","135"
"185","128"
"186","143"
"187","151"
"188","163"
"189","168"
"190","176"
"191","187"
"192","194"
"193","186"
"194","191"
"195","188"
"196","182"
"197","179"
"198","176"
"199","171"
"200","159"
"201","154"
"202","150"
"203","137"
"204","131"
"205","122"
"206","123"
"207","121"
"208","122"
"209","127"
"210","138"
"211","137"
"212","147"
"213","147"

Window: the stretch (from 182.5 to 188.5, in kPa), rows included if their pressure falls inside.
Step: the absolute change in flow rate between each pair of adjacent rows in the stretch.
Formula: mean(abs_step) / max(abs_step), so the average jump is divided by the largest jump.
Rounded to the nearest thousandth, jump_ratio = 0.680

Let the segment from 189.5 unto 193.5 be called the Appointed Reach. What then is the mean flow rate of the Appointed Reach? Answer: 186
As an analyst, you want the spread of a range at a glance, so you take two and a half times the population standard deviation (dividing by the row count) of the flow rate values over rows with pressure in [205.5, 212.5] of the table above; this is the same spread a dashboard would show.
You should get 23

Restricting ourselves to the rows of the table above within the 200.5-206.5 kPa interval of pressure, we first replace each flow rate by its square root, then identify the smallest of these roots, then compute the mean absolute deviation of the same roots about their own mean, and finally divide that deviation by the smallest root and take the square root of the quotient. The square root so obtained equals 0.20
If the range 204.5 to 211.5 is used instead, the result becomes 0.15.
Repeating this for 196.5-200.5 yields 0.14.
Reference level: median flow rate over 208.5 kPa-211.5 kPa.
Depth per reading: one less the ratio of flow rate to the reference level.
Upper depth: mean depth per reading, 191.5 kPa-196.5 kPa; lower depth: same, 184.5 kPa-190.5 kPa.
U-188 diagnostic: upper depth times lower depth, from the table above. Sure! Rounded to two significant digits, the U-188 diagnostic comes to 0.049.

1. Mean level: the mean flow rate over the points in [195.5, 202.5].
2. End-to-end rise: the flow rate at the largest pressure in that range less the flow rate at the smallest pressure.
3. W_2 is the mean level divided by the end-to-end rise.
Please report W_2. -5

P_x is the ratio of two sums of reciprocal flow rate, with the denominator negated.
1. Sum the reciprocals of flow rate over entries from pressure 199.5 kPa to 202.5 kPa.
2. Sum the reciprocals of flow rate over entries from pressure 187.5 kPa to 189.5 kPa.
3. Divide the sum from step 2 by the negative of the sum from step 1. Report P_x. -0.62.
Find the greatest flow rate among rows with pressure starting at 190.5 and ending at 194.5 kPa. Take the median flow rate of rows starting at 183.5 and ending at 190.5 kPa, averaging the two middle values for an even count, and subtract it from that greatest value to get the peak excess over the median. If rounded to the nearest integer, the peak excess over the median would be 43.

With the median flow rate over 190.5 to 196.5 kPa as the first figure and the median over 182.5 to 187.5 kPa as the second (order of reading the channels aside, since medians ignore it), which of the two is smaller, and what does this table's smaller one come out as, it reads 135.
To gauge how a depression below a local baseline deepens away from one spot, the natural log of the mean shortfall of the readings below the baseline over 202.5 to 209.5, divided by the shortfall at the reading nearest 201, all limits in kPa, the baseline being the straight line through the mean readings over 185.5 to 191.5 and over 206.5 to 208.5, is -3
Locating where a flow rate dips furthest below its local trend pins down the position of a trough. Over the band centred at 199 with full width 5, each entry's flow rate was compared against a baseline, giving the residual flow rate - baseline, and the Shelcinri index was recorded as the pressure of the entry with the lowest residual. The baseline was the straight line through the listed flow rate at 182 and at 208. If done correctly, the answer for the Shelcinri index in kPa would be 201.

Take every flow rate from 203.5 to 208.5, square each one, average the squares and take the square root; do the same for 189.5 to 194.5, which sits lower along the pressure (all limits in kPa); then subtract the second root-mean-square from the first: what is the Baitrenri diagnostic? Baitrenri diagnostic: -63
